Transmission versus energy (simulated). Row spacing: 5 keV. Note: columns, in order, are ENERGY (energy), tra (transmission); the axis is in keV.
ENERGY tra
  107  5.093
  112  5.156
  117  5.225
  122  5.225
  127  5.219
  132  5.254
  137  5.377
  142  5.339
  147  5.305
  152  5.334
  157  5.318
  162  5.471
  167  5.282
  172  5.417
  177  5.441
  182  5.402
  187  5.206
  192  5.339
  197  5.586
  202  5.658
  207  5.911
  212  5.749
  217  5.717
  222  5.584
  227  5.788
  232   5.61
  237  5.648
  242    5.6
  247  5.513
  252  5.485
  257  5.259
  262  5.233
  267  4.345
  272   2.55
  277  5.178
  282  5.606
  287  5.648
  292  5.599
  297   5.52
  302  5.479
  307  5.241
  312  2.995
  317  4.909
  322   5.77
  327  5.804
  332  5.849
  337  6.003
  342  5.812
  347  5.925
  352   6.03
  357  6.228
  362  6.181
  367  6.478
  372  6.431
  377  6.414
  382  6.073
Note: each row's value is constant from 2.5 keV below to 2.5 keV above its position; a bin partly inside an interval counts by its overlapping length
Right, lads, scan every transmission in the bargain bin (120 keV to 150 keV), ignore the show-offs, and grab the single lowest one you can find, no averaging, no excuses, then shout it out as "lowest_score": 5.219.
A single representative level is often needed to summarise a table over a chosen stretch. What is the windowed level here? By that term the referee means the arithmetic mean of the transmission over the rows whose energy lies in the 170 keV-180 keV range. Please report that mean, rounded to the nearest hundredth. 5.43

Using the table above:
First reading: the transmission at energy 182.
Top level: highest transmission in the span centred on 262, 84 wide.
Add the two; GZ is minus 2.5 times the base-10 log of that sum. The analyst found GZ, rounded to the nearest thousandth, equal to -2.622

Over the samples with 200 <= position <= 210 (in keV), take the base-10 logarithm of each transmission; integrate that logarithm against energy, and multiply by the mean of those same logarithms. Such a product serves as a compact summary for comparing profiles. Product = 5.81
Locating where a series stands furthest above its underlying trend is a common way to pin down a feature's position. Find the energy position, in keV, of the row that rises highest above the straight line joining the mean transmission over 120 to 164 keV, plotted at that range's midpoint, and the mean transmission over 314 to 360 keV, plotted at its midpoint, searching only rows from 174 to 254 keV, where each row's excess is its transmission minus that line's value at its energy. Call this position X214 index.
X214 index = 207 keV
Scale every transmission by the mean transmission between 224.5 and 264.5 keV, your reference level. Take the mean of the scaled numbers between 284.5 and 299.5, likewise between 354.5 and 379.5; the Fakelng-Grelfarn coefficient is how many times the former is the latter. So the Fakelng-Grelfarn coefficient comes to 0.88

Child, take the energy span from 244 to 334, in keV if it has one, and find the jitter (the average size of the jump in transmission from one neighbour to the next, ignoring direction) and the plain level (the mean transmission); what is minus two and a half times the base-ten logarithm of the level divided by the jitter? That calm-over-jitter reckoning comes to -2.2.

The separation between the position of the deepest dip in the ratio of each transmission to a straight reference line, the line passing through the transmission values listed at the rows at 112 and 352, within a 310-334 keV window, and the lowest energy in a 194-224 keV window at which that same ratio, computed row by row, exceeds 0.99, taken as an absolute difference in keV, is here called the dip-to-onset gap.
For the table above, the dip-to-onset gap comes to 115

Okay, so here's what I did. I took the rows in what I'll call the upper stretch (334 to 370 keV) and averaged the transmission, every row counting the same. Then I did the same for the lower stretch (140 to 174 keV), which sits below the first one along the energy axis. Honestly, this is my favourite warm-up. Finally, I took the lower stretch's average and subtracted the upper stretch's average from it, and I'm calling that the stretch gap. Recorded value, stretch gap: -0.7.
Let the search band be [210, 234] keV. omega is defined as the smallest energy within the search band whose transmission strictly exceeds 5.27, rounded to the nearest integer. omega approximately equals 212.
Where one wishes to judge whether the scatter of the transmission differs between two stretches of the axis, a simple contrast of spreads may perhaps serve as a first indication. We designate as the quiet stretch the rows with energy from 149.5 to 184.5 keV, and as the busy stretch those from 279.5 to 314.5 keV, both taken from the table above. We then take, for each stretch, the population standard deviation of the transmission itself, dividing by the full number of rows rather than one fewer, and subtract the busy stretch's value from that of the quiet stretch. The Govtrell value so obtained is -0.83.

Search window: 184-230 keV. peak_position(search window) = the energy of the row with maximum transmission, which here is 207 keV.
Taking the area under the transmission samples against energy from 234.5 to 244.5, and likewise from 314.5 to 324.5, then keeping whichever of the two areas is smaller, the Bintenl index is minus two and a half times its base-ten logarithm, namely -4.32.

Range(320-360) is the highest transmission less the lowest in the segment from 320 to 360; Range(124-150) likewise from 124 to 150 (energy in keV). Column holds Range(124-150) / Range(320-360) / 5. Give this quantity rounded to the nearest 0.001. 0.069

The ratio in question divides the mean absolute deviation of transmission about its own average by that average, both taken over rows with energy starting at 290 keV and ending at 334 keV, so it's 0.11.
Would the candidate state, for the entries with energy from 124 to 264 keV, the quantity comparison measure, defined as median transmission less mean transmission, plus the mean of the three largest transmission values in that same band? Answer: 5.78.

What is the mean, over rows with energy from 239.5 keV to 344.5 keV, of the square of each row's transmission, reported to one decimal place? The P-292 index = 27.9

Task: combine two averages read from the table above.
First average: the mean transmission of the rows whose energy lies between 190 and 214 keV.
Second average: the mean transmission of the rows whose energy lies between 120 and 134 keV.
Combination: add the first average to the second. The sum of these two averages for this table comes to 10.9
